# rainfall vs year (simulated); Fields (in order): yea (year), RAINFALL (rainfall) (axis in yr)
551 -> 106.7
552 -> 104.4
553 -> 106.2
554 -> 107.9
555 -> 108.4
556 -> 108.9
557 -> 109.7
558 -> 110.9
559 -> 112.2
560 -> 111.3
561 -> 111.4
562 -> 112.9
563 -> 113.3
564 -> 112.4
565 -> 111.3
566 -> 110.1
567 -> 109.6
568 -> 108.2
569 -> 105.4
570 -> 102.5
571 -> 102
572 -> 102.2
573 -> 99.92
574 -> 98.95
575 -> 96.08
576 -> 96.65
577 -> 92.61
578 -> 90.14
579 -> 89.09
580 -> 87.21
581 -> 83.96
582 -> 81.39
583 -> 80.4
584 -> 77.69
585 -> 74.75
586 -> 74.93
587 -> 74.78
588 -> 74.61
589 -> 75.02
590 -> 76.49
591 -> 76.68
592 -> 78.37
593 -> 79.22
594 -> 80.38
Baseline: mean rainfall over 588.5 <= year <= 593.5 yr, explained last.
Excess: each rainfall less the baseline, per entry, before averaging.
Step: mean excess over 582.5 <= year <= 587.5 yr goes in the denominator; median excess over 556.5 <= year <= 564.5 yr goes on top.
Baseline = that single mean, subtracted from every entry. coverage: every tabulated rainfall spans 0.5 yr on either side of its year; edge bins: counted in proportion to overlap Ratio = -53.6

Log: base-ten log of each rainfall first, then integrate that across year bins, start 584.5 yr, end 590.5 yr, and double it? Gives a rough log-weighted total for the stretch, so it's 22.5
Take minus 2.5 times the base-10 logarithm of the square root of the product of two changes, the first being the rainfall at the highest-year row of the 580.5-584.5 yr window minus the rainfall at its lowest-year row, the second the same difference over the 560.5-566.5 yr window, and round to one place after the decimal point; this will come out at -1.1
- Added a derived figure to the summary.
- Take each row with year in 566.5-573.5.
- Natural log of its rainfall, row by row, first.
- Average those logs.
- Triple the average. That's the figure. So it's 13.9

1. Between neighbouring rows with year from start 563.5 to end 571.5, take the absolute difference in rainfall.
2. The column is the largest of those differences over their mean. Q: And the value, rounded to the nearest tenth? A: 2.0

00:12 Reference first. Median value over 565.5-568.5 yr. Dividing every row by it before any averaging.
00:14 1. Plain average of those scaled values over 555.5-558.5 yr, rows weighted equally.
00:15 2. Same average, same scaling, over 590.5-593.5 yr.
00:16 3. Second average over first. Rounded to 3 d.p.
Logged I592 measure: 0.711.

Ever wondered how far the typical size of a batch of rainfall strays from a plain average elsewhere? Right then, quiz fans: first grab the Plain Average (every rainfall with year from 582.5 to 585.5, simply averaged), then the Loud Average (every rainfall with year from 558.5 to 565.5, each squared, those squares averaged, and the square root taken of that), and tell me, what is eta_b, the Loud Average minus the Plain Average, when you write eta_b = 35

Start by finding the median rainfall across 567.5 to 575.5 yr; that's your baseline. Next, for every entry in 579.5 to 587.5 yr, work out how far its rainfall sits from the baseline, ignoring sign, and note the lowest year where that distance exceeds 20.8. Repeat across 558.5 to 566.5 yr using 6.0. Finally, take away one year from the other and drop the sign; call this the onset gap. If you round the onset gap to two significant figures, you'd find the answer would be 24 yr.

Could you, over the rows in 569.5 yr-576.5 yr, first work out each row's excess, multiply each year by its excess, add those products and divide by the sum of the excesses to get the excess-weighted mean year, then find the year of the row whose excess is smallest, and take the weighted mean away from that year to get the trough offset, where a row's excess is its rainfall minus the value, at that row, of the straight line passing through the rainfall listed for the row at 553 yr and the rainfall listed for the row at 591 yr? 2.2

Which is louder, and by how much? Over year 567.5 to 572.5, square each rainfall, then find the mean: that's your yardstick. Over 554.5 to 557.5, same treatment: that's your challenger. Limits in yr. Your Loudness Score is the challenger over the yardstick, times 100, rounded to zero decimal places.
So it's 110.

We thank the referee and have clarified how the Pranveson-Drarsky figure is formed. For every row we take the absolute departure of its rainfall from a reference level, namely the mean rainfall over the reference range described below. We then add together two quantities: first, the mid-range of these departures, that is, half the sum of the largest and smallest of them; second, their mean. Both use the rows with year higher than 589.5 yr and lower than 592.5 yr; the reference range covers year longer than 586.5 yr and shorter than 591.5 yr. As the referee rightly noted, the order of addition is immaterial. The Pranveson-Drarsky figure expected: 4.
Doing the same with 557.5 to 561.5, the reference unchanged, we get 72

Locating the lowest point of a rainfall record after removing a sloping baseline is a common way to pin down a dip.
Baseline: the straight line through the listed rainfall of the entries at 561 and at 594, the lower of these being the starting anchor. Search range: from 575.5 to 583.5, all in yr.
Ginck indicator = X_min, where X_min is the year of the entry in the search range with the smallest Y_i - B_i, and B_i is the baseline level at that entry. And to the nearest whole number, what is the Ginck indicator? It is 583 yr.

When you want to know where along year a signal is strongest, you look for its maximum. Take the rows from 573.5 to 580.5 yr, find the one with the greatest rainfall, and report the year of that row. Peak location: 574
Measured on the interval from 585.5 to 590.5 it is 590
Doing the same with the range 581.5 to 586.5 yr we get 582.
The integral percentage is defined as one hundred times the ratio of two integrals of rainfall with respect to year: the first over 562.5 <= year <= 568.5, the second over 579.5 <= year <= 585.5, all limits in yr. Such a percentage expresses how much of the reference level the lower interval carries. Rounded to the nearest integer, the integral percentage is 137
